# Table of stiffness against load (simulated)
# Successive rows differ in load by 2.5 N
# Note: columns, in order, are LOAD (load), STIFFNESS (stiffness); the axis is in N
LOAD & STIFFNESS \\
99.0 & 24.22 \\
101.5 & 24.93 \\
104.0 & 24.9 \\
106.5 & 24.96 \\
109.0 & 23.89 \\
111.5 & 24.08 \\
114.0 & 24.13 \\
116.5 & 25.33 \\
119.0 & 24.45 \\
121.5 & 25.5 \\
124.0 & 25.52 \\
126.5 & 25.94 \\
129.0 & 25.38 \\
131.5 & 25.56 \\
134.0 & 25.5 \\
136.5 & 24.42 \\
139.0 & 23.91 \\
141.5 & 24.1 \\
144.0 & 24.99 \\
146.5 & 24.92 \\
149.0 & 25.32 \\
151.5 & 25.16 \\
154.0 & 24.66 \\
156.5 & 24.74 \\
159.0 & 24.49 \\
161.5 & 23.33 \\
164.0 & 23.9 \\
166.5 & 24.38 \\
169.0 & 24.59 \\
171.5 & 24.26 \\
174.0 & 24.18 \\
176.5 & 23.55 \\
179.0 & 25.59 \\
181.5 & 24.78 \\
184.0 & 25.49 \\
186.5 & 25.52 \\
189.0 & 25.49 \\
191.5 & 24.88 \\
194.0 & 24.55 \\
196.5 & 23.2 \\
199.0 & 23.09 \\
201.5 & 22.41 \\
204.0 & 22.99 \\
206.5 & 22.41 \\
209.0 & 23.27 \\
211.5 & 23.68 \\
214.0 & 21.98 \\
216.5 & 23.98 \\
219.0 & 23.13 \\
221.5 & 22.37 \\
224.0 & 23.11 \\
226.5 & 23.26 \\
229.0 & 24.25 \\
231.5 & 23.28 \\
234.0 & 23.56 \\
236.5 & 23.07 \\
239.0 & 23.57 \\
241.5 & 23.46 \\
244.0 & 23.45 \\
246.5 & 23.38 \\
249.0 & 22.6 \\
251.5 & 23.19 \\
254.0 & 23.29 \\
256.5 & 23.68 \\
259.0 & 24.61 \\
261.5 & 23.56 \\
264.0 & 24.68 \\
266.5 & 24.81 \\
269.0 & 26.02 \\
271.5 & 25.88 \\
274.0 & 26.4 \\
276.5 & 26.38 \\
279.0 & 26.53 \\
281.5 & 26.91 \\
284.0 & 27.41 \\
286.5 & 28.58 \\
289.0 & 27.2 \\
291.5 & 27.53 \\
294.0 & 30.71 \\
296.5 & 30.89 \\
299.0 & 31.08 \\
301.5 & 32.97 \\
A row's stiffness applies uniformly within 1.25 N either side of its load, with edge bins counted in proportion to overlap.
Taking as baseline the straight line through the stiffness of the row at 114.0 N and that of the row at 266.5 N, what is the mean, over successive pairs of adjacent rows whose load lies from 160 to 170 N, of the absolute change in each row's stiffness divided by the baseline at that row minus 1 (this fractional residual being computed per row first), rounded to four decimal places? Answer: 0.0168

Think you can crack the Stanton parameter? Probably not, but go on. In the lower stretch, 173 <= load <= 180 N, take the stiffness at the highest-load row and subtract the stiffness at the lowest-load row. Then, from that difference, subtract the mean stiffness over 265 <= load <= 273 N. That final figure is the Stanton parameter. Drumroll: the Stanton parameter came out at -24.2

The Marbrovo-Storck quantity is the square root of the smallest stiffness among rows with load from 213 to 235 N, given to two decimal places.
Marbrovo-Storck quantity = 4.69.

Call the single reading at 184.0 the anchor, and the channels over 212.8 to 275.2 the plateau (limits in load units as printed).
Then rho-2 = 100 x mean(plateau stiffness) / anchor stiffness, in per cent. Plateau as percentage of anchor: 93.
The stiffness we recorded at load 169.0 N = 24.59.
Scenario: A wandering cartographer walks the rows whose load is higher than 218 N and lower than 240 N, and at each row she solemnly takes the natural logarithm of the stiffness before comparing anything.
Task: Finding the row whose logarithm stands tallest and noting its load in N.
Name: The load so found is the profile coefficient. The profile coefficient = 229.0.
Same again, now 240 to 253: 241.5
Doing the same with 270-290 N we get 286.5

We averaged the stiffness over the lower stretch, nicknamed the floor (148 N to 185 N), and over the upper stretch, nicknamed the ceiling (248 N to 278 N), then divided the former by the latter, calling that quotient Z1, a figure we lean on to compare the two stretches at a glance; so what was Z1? 1.00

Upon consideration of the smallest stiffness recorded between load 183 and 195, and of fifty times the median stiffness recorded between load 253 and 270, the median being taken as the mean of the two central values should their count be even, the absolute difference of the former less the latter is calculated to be 1206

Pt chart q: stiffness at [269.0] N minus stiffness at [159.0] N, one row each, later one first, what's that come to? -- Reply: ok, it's 1.5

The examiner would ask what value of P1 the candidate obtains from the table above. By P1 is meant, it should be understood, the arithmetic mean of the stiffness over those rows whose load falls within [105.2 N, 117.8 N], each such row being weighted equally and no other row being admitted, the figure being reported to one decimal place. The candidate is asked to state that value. 24.5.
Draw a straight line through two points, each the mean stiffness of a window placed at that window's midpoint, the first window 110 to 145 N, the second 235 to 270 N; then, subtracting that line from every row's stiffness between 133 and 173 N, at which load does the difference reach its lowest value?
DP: 161.5 N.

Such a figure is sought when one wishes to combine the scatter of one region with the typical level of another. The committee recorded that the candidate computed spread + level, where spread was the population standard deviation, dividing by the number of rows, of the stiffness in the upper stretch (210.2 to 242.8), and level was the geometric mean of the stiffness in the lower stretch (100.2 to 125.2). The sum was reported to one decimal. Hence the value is 25.3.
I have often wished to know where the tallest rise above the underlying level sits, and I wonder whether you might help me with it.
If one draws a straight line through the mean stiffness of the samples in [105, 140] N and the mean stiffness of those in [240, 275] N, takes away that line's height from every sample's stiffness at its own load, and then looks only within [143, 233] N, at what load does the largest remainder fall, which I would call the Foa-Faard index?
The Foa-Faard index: 179.0 N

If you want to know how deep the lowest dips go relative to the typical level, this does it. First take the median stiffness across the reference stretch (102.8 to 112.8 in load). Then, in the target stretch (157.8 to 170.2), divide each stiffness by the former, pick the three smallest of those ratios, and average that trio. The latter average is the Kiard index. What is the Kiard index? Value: 0.97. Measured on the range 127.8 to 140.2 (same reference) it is 1.00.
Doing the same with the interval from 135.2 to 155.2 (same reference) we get 0.99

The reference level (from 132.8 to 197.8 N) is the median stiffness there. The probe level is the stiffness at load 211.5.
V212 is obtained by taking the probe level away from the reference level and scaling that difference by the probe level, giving 0.04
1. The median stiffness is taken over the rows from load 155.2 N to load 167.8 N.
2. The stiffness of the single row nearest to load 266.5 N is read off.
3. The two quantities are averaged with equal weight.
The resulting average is 24.6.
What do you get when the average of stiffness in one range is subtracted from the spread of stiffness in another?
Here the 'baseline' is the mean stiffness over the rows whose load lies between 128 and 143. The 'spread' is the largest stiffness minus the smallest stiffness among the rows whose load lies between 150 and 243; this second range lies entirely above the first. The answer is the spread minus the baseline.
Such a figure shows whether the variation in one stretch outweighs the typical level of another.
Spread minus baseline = -21.2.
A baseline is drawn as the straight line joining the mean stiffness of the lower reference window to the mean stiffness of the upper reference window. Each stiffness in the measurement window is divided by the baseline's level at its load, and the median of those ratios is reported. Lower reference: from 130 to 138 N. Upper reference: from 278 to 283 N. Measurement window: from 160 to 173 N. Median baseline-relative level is 0.95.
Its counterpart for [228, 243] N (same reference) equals 0.89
